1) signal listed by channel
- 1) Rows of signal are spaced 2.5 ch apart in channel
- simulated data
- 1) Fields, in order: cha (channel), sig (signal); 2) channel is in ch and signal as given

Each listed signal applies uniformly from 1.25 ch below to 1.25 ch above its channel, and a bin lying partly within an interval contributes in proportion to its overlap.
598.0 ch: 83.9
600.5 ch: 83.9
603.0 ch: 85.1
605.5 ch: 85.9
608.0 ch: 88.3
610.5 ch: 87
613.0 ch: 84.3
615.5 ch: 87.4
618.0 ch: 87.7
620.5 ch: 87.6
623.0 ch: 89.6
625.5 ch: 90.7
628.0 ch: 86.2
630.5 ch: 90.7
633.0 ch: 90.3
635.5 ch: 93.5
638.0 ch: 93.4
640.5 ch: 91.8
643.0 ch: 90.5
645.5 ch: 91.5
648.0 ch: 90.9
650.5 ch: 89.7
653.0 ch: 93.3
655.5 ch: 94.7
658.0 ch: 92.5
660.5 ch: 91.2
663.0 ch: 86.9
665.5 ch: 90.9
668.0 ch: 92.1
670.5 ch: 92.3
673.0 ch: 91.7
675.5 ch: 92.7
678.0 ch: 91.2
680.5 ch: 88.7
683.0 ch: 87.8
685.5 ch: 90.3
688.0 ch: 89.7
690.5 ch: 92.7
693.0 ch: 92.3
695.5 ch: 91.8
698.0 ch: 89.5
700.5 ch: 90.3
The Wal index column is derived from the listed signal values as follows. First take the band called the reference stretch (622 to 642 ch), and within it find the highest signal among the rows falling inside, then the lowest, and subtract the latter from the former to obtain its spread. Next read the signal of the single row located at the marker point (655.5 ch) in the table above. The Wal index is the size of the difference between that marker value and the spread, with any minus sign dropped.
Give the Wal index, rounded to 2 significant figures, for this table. 87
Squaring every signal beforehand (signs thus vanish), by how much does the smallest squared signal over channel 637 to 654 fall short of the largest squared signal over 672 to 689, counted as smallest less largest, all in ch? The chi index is -547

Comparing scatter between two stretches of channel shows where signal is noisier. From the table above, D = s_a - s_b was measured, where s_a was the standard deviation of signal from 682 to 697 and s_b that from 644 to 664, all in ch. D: -0.5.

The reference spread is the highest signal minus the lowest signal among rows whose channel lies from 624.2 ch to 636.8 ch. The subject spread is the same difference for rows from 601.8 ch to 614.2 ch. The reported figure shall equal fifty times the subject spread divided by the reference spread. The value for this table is 27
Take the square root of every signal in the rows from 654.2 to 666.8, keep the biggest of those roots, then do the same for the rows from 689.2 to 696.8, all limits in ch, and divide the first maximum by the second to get 1.01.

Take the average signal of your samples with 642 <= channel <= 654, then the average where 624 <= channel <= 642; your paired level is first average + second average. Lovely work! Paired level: 182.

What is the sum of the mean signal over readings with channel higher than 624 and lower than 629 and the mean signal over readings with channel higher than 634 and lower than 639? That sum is 182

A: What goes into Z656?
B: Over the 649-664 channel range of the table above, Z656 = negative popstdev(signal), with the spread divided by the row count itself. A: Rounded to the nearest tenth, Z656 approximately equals -2.5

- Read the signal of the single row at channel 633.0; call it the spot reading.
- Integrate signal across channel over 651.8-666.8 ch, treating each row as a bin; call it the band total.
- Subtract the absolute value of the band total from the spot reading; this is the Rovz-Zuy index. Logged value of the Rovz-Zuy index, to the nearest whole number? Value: -1283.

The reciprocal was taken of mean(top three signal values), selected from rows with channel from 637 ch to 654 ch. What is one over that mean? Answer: 0.0108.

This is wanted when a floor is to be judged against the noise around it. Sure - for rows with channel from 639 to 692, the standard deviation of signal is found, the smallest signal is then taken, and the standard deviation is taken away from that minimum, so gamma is 85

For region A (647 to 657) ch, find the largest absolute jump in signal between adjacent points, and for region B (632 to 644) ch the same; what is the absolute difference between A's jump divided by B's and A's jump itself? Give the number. 2.5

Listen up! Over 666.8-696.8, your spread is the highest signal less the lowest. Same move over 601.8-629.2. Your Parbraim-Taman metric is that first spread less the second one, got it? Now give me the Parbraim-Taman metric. -1.5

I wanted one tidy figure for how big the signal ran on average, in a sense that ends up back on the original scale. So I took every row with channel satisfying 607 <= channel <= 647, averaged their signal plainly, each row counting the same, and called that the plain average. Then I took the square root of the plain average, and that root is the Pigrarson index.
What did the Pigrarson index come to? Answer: 9.46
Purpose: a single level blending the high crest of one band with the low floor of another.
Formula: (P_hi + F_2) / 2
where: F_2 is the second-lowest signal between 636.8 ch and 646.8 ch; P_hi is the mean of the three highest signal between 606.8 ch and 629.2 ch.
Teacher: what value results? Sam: 90.5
